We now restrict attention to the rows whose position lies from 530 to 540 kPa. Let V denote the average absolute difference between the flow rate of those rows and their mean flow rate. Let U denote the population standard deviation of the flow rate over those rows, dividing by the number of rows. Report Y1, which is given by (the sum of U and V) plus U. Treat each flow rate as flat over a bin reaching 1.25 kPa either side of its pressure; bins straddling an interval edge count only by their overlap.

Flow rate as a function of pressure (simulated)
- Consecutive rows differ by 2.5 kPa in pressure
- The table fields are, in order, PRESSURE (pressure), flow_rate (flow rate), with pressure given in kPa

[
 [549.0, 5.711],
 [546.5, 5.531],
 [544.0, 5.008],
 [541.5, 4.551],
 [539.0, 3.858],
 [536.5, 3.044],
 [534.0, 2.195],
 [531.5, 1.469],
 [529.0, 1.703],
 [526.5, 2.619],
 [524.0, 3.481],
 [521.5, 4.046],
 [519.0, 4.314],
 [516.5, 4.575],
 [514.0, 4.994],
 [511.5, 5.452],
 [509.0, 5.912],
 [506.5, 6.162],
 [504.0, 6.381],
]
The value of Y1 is 2.6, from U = 0.90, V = 0.81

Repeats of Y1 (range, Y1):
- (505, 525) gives 2.5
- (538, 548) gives 1.8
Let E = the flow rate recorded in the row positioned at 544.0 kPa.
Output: 5.008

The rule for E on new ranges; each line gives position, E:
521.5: 4.046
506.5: 6.162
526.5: 2.619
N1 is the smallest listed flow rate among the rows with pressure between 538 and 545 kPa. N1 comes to 3.858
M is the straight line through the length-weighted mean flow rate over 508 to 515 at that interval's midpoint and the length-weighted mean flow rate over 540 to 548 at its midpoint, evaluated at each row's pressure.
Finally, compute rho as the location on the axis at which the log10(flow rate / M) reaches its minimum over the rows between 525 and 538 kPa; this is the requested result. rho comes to 531.5 kPa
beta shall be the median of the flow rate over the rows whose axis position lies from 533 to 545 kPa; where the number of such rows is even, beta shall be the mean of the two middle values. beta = 3.9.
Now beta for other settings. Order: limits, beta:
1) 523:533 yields 2.2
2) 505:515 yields 5.7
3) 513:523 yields 4.4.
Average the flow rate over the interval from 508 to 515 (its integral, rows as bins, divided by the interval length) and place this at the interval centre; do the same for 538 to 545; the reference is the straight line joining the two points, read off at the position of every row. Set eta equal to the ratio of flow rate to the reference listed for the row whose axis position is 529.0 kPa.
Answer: 0.3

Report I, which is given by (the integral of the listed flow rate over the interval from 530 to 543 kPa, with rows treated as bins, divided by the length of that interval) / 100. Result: 0.030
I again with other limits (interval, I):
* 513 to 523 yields 0.044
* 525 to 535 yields 0.020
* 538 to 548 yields 0.048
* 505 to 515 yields 0.057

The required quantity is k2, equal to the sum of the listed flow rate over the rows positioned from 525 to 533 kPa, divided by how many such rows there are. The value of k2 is 1.9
